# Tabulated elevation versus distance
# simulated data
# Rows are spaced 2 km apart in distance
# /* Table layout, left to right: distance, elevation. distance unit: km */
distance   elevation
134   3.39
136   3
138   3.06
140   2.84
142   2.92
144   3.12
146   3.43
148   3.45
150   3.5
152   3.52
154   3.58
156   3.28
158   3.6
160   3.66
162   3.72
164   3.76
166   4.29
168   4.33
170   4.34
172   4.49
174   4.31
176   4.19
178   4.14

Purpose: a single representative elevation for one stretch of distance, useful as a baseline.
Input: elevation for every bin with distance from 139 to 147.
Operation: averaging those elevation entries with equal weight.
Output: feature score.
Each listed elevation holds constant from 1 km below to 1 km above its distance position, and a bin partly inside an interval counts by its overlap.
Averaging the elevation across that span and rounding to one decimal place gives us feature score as 3.1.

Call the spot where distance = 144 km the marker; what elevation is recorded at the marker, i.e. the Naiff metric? 3.12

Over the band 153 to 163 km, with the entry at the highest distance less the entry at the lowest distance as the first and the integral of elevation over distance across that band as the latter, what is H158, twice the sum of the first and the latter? 72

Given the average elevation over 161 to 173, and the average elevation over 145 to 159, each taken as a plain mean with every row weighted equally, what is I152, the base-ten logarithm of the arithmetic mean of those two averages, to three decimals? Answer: 0.582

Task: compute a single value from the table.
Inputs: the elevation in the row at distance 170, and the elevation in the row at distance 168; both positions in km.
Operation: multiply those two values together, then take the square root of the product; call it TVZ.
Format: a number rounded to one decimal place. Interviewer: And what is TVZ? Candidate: 4.3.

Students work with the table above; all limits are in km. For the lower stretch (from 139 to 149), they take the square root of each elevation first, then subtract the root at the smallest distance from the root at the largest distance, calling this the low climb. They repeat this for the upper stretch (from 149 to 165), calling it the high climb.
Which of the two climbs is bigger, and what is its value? 0.17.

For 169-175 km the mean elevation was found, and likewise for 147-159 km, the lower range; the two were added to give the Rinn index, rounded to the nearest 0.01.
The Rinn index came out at 7.87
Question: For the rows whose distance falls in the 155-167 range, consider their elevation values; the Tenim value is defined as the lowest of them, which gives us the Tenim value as 3.28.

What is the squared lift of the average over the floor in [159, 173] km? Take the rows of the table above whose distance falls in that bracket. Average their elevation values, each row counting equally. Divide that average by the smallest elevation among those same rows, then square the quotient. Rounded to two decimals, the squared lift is 1.25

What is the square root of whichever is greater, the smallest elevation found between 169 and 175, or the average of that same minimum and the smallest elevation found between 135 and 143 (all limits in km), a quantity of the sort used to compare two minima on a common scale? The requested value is 2.08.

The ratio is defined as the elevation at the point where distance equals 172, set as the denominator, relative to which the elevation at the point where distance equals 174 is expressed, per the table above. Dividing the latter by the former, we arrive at 0.96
